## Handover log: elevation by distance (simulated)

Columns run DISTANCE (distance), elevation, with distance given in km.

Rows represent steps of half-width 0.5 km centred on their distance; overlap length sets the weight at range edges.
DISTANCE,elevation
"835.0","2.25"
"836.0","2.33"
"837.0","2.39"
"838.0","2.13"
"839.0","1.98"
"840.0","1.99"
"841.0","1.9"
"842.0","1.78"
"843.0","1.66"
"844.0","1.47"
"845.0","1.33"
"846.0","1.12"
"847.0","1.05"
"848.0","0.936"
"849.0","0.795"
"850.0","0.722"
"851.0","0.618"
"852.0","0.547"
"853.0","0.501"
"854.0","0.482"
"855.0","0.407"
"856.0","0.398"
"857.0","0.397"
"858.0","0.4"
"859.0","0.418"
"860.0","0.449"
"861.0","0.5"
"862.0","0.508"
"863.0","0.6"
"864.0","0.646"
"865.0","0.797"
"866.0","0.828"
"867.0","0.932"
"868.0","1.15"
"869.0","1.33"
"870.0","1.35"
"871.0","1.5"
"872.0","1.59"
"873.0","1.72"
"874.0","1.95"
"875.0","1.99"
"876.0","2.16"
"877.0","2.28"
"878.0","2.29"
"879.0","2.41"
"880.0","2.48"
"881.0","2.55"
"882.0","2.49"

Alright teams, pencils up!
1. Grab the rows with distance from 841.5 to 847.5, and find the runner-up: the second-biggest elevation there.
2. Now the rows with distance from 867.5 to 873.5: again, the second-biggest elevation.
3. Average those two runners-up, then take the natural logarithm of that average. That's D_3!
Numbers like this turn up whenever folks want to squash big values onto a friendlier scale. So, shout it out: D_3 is 0.49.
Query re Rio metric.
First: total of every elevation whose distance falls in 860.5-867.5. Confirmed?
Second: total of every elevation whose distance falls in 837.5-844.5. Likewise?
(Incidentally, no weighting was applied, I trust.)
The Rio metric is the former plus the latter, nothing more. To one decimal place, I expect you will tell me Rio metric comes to 17.7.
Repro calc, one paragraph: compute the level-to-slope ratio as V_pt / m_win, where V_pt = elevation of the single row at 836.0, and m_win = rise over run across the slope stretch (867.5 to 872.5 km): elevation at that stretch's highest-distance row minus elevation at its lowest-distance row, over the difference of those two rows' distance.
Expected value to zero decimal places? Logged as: 21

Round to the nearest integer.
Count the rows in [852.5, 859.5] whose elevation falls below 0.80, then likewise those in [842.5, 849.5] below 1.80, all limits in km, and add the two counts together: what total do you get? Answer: 14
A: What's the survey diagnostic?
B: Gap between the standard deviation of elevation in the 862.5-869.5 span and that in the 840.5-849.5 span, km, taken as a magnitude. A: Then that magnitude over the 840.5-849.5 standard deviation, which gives 0.3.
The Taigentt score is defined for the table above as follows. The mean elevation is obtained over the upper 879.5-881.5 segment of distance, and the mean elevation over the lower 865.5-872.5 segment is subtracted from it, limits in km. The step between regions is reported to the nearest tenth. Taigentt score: 1.3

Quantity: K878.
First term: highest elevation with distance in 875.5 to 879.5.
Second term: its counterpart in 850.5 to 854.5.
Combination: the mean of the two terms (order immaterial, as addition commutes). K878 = 1.5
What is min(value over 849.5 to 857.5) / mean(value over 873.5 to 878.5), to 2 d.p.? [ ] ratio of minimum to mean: 0.19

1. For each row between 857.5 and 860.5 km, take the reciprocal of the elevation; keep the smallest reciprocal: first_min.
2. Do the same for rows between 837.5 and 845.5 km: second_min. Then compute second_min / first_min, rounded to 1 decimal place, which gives 0.2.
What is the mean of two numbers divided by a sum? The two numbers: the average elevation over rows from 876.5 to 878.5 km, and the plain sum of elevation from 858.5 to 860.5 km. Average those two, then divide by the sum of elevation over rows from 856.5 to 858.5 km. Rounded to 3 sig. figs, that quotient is 1.98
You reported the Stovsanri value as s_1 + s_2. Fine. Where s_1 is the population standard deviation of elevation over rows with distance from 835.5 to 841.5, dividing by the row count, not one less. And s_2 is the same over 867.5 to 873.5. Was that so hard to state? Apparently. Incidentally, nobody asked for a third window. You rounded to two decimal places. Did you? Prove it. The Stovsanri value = 0.37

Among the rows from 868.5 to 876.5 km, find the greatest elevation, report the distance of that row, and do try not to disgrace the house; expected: 876.0 km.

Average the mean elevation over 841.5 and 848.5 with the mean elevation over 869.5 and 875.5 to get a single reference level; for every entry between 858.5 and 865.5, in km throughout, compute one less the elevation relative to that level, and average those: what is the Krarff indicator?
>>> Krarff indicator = 0.6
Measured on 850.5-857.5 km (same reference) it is 0.7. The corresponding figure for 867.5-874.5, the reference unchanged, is 0.0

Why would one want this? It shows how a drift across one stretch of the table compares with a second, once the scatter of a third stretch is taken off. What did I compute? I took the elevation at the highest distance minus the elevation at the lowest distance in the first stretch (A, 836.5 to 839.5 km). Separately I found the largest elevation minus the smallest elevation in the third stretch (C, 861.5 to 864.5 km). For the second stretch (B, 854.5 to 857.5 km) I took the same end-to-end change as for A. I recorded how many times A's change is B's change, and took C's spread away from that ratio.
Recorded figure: 41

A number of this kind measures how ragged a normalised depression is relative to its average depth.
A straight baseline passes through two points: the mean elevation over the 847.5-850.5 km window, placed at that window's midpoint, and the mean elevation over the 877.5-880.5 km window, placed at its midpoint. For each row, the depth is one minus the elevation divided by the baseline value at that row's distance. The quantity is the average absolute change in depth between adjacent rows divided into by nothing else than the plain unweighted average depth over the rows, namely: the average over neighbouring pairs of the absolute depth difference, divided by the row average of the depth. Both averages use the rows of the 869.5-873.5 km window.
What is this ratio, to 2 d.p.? 0.18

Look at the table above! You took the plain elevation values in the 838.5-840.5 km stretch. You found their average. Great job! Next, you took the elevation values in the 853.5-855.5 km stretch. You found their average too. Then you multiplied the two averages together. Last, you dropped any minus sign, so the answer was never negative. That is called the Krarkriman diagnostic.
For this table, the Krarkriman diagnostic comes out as 0.88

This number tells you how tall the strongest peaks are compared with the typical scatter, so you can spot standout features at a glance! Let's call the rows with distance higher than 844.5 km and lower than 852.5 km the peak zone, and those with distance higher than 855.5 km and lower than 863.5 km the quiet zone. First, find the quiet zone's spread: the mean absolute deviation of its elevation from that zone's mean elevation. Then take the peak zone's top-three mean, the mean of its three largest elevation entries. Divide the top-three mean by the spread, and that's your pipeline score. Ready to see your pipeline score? 20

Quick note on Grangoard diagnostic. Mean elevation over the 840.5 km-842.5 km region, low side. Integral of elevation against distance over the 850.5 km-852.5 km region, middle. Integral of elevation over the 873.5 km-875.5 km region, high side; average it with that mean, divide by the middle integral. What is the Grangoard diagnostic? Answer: 2.5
